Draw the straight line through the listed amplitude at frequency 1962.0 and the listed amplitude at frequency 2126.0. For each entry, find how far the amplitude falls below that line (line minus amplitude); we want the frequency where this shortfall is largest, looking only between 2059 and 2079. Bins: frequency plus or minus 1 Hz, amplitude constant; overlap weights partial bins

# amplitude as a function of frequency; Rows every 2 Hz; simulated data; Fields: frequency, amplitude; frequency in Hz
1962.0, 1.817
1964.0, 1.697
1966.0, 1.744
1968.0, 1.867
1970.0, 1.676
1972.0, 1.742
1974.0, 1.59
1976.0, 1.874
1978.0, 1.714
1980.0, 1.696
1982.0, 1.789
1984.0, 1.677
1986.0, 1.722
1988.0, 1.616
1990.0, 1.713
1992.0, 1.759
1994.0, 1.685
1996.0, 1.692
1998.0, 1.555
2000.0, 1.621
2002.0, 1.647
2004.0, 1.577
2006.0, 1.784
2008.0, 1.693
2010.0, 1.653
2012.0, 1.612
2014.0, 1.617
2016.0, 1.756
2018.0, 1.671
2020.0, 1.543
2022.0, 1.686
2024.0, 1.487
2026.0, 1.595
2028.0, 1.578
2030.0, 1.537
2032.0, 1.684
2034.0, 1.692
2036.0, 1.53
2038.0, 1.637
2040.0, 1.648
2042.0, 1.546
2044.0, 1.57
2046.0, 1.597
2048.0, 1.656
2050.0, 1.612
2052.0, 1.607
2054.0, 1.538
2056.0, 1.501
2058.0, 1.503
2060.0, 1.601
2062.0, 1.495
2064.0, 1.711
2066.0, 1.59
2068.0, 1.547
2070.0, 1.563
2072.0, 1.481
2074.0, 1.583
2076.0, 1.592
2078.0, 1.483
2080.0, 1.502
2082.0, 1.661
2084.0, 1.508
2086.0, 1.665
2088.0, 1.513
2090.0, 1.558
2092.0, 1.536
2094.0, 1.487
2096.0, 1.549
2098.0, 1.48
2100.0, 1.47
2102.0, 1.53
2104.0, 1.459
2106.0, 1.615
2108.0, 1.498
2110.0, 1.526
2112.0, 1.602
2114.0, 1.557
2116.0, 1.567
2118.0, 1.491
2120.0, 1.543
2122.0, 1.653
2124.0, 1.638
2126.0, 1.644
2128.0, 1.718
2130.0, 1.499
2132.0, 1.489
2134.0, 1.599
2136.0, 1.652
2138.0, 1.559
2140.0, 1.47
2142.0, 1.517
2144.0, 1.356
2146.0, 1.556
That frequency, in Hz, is 2072.0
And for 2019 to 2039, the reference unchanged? 2024.0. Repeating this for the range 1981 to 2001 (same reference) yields 1998.0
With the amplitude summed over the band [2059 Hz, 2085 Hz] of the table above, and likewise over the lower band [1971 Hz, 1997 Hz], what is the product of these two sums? 452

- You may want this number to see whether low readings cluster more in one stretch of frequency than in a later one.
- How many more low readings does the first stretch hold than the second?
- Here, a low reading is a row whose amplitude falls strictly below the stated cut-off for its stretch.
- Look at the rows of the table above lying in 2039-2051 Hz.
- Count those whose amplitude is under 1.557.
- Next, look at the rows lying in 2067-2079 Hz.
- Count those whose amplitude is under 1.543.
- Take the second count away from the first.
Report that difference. -1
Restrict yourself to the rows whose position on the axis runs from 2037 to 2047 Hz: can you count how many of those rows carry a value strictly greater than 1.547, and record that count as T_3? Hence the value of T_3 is 4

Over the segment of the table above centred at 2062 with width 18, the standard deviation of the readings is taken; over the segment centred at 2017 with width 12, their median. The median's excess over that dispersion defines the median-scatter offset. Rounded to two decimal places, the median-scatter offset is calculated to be 1.58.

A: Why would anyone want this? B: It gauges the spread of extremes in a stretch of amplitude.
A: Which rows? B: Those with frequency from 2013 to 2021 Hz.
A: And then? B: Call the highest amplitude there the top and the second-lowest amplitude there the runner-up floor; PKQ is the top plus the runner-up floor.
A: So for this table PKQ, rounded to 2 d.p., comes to 3.37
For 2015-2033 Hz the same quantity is 3.29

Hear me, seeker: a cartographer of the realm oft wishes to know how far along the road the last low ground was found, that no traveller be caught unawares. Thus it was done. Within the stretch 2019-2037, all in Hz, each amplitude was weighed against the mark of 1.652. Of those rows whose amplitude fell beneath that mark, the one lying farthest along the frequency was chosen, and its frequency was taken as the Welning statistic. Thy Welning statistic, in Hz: 2036.0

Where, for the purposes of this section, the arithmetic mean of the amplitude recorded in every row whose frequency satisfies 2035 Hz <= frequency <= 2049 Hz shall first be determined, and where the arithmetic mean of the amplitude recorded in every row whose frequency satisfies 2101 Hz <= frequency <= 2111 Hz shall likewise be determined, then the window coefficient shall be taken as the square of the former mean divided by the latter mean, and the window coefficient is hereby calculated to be 1.67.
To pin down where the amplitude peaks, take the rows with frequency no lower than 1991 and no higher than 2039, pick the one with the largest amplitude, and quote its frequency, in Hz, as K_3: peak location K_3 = 2006.0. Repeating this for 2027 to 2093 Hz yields 2064.0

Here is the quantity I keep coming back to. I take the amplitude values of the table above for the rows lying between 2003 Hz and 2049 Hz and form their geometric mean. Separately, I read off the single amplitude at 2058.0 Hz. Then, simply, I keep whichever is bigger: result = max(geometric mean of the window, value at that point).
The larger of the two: 1.62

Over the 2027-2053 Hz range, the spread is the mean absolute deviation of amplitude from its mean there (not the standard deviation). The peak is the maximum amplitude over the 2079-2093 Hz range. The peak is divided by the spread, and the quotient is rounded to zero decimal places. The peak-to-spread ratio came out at 38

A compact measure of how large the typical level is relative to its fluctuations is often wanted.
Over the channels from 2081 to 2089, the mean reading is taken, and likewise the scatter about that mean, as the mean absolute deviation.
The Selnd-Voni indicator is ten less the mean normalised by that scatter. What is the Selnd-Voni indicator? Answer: -11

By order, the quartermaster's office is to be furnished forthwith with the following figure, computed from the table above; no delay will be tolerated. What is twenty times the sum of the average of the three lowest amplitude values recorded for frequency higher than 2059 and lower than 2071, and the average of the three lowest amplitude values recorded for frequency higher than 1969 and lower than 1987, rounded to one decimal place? 63.7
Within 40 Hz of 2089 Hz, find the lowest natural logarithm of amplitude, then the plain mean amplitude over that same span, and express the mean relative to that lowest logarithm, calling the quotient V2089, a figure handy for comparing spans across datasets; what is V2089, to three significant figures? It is 4.13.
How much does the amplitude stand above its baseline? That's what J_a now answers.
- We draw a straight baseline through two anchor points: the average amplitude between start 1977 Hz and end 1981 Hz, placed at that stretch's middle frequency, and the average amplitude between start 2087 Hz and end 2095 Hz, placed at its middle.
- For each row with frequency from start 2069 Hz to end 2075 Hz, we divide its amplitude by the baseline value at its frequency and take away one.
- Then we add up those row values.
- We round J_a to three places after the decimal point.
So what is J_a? -0.023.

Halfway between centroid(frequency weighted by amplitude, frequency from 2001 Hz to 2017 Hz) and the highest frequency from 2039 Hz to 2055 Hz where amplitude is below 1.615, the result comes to 2031.5 Hz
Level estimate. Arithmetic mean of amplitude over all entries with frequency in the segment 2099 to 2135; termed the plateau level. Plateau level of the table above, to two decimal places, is 1.56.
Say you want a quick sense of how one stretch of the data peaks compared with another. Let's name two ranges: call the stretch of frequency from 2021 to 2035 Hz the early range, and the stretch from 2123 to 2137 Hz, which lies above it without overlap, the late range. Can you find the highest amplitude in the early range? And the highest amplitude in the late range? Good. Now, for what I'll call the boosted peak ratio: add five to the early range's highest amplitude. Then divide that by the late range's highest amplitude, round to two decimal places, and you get 3.90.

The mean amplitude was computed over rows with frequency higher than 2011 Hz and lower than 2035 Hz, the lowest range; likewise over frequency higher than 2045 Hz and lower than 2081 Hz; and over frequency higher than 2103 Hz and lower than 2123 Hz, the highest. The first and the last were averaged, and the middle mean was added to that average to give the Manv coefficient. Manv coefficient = 3.15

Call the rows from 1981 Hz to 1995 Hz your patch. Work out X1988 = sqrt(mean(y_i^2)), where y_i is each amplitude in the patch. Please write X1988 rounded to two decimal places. 1.71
